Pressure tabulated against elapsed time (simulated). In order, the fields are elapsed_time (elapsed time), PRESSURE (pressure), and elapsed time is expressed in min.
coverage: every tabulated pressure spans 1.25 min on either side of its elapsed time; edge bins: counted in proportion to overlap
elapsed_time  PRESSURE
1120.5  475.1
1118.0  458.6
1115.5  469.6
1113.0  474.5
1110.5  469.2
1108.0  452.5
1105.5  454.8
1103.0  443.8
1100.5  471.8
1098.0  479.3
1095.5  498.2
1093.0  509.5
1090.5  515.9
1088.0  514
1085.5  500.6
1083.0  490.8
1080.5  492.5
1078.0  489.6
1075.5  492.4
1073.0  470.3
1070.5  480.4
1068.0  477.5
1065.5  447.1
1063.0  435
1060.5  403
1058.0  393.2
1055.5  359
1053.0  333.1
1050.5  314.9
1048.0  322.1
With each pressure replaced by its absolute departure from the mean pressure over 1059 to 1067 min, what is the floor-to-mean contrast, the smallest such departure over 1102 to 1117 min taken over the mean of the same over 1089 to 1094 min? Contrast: 0.18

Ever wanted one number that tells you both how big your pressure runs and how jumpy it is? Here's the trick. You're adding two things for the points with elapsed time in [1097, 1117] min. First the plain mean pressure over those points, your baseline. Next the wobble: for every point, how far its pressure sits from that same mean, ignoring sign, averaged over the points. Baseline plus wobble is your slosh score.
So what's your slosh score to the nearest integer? 475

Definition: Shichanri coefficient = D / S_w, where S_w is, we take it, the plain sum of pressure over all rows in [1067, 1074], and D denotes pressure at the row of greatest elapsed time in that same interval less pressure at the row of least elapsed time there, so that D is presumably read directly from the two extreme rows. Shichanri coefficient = -0.005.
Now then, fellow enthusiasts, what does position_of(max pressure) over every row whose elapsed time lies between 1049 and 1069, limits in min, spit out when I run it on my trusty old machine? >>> 1068.0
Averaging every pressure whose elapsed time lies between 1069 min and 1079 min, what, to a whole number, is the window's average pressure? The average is 483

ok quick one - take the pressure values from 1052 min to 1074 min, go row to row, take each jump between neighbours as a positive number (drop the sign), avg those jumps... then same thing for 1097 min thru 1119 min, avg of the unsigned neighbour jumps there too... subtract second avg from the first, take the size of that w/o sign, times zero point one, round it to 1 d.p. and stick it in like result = 0.9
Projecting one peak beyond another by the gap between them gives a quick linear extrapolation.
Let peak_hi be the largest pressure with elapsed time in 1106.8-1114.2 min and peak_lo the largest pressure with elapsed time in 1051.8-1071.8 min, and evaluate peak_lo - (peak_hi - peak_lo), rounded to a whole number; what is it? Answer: 486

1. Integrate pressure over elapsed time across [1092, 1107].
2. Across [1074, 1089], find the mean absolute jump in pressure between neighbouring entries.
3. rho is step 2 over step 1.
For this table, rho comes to 0.0009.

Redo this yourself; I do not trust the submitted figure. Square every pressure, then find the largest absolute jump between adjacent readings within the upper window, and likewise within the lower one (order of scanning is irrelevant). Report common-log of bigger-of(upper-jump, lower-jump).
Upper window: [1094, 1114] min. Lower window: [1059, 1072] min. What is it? 4.45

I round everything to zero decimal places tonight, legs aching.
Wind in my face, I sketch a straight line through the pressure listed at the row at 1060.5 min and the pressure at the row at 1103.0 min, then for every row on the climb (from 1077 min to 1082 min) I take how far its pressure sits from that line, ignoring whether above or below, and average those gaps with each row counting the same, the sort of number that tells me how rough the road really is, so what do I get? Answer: 70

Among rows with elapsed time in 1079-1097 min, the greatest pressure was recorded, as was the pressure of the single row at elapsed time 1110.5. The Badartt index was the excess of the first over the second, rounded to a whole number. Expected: 47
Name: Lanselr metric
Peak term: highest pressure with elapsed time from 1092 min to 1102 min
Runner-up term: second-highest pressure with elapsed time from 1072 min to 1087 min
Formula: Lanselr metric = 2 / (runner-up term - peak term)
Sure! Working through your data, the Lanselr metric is -0.12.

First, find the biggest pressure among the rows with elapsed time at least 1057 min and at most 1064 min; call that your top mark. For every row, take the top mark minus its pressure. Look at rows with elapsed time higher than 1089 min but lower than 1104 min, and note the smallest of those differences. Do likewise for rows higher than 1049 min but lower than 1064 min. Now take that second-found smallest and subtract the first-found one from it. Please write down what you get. 81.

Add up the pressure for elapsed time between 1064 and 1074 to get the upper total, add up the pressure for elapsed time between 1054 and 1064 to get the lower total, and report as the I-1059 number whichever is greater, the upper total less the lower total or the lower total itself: 1590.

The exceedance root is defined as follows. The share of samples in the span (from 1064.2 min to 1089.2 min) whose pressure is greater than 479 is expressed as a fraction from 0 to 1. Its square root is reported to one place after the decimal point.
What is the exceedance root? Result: 0.8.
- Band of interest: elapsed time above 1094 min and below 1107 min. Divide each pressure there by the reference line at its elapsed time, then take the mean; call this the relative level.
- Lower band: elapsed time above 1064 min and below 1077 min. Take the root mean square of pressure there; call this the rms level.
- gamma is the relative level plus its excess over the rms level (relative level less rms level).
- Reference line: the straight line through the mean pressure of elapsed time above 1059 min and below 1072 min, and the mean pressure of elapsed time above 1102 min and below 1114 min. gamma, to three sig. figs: -472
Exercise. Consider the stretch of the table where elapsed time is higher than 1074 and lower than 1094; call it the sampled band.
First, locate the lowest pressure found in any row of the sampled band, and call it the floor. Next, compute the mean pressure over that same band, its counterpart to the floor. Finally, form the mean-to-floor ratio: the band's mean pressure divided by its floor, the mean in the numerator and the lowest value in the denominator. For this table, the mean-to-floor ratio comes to 1.02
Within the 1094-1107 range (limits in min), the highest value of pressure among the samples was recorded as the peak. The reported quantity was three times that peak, 1495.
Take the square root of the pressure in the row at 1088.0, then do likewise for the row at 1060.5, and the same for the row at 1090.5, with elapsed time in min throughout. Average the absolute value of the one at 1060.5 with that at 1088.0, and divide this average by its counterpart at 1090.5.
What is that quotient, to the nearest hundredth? 0.94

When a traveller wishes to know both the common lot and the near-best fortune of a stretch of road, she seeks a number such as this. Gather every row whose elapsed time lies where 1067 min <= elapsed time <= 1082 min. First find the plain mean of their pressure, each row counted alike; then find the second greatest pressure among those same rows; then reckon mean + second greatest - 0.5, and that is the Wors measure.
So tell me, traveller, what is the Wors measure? 976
